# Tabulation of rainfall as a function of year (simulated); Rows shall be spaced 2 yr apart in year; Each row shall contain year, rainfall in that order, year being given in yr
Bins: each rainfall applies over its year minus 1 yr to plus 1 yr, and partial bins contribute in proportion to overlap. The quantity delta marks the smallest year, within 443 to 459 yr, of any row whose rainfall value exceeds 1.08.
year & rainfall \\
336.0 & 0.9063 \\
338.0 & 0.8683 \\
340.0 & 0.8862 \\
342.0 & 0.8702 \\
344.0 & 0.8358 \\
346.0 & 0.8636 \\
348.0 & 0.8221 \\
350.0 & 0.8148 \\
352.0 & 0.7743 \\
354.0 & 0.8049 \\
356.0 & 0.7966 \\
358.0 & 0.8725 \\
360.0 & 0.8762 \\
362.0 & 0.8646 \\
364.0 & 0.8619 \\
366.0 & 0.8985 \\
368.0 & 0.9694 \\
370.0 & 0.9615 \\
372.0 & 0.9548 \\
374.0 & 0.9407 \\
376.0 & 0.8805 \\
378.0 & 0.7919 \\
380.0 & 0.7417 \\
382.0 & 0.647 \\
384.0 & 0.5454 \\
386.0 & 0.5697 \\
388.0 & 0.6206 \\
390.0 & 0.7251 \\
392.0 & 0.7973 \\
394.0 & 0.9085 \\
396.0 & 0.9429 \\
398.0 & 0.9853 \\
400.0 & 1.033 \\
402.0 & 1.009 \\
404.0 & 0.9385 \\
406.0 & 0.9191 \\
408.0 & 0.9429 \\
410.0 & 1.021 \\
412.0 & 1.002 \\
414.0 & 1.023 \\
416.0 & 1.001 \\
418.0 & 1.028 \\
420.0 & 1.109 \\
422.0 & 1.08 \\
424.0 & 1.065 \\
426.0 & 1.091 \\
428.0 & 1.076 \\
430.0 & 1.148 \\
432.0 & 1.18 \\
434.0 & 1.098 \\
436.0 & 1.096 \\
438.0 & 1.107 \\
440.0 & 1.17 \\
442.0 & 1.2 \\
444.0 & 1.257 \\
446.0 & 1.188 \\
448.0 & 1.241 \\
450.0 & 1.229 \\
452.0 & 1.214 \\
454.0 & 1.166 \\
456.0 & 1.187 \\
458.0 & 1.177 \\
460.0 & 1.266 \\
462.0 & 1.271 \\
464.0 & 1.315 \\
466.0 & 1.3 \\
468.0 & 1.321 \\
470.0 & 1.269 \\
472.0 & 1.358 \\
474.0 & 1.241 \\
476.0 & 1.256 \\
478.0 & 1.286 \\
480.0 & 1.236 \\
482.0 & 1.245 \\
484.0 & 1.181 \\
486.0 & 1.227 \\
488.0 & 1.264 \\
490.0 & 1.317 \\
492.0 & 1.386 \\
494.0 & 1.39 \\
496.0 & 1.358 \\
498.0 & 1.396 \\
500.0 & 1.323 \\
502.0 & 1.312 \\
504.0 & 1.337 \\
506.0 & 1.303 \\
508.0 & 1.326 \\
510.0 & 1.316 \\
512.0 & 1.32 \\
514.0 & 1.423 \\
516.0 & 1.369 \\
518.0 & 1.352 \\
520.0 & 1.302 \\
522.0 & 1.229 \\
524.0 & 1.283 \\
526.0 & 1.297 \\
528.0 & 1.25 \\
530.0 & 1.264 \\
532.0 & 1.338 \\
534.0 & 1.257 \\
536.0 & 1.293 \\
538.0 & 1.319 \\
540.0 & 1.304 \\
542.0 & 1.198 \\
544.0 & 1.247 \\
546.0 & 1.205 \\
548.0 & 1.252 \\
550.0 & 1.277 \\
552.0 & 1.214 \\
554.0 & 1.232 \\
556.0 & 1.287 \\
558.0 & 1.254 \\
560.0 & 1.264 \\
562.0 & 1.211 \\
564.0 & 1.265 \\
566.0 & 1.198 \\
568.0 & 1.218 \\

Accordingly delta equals 444.0 yr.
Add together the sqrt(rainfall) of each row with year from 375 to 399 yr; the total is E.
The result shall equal 10.4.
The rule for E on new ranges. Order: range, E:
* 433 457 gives 13.0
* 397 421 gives 12.0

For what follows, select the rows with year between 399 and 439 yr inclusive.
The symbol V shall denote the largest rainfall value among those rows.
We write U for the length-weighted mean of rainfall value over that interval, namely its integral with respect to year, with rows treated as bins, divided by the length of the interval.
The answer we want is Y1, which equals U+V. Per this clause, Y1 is 2.23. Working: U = 1.05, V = 1.18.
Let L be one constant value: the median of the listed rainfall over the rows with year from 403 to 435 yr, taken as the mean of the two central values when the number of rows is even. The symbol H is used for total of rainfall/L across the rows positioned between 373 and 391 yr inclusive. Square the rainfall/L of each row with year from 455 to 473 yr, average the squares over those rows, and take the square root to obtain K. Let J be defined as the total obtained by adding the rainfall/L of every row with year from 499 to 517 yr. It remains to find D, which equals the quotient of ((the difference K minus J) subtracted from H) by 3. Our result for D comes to 5.5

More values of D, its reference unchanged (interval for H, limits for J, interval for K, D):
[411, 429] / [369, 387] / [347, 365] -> 5.0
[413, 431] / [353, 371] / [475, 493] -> 5.2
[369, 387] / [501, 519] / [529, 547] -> 5.7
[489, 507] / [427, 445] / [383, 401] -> 6.9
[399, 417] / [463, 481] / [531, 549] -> 6.1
